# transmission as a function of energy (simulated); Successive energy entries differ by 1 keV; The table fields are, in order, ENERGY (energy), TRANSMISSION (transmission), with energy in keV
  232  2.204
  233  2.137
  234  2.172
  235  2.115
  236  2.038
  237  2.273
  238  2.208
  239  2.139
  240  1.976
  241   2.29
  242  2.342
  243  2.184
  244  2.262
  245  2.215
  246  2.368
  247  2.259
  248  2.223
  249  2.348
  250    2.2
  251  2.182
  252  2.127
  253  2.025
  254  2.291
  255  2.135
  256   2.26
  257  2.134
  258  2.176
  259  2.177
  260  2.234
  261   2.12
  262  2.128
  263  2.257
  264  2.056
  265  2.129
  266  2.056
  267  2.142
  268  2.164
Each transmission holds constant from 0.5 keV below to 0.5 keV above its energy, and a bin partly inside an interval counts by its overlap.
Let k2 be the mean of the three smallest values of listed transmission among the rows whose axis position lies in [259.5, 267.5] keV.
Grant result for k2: 2.08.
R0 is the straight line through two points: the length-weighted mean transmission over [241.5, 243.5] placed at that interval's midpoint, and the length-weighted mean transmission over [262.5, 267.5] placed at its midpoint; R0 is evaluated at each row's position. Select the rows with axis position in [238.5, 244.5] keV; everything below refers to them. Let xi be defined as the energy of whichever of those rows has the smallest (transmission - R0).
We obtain 240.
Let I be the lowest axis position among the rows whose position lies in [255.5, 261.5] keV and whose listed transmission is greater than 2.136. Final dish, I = 256 keV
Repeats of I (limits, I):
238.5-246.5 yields 239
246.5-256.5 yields 247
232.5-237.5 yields 233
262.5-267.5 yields 263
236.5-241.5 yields 237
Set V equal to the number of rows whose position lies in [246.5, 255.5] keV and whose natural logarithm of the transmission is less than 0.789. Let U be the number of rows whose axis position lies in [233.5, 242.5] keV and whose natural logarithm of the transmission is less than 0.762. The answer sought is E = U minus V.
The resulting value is -1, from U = 4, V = 5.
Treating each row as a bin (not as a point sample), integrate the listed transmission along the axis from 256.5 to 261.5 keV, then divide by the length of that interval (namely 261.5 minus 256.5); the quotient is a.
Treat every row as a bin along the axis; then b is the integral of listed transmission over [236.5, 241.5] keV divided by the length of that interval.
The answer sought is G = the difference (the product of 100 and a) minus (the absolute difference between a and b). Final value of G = 217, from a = 2.17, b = 2.18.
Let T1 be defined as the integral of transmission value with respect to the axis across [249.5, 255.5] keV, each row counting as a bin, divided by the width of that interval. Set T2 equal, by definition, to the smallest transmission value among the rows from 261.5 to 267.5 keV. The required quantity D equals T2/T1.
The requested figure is 0.95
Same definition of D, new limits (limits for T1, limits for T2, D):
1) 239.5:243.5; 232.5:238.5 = 0.93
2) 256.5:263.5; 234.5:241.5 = 0.91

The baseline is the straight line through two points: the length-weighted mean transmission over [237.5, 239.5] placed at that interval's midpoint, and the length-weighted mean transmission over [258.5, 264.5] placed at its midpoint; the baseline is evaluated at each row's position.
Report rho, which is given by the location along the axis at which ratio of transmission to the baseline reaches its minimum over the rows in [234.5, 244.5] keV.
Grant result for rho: 240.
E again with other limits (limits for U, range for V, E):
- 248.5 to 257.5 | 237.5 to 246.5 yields 1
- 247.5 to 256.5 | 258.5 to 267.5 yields -4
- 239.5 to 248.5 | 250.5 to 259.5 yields -6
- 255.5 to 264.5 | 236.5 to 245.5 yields 1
